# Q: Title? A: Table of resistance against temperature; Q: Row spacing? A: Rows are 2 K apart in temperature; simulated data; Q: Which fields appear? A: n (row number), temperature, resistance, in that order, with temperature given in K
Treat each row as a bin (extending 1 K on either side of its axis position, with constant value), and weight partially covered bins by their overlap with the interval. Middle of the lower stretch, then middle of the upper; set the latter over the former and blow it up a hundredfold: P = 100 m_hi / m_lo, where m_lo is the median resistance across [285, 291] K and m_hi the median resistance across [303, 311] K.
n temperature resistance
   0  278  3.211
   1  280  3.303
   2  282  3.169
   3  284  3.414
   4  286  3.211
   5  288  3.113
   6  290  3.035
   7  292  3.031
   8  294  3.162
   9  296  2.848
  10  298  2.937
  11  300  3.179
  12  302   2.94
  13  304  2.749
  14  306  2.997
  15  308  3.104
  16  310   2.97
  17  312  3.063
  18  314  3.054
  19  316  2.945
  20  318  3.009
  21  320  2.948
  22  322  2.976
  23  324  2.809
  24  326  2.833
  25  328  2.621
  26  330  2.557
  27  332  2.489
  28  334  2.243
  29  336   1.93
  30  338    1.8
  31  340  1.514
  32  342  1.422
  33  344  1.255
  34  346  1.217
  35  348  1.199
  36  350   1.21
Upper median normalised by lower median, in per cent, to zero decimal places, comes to 96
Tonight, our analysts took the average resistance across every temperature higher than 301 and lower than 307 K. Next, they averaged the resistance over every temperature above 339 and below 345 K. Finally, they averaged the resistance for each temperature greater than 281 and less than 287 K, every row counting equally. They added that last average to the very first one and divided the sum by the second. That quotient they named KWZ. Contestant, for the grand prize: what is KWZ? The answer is 4.4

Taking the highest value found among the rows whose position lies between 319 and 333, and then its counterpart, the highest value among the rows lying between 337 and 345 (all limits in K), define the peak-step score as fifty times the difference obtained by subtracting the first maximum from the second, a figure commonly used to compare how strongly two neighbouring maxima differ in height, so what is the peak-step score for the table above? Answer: -59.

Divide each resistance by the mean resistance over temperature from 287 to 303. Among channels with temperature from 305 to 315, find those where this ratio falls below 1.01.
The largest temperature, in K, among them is 314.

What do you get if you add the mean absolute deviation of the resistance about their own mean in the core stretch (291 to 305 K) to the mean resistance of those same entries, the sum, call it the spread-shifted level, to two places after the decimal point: 3.10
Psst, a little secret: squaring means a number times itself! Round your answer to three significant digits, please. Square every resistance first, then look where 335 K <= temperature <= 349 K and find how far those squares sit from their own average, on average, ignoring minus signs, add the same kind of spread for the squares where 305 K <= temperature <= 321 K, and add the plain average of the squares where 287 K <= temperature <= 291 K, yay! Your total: 10.4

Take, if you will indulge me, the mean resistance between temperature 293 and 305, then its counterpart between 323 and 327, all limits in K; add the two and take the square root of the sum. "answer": 2.41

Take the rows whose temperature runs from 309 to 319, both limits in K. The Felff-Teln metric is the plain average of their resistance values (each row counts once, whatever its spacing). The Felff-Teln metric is 3.01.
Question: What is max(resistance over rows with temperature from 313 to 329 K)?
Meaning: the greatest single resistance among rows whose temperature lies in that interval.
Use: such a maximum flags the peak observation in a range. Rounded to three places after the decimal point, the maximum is 3.054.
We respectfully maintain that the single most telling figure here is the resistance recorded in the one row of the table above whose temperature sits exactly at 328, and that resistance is 2.621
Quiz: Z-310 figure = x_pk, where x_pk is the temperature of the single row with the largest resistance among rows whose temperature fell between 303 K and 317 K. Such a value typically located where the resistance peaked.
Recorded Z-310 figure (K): 308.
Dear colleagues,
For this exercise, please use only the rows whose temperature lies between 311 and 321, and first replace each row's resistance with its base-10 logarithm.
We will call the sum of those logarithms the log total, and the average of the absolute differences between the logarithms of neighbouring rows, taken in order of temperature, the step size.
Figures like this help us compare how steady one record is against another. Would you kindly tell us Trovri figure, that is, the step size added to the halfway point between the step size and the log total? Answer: 1.21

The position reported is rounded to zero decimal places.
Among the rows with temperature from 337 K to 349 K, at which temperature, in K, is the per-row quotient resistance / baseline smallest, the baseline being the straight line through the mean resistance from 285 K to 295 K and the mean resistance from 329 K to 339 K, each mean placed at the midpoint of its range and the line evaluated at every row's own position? 346 K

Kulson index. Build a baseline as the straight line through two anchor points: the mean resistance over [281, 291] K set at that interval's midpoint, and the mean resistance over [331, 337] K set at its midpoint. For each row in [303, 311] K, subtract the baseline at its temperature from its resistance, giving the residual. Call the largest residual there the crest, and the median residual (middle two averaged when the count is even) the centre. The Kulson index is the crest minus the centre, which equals 0.12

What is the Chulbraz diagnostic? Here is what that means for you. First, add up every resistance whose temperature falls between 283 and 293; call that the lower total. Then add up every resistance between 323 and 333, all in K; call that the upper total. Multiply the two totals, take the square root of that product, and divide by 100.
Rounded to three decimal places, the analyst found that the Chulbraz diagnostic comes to 0.145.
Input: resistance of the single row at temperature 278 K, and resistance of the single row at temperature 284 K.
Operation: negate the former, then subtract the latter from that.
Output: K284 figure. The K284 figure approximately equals -6.6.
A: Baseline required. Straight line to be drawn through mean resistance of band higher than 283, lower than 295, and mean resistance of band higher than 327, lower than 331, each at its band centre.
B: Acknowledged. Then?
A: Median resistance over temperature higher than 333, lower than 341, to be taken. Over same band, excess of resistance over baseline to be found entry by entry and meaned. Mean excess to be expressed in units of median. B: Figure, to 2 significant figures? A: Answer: -0.32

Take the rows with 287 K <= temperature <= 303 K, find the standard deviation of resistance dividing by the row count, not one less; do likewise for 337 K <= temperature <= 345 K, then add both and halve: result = 0.15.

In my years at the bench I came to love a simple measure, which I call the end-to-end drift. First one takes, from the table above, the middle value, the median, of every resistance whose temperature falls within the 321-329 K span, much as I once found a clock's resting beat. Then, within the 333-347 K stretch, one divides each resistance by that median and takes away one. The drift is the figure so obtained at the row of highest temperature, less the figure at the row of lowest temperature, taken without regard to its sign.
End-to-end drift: 0.36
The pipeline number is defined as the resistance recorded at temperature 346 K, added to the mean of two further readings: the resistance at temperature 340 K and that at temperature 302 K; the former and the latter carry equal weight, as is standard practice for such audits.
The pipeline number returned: 3.4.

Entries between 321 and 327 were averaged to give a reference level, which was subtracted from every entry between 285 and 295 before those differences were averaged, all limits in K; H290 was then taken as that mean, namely 0.24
